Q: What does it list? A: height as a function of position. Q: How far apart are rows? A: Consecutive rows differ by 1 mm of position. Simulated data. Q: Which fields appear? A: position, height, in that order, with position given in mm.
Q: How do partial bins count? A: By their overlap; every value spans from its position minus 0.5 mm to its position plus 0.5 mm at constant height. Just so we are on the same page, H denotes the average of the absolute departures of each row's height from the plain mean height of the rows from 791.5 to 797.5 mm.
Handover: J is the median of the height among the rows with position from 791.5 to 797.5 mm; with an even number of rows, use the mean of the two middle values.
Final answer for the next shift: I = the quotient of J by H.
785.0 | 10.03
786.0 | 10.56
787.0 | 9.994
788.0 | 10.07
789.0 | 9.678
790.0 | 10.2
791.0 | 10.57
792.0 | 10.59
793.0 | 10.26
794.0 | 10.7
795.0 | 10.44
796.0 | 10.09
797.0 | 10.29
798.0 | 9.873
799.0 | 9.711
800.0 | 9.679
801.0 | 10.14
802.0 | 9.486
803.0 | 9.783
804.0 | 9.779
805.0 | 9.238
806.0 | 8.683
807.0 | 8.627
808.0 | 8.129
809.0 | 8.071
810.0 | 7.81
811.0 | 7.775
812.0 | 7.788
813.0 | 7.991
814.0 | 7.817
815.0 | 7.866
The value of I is 57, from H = 0.182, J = 10.4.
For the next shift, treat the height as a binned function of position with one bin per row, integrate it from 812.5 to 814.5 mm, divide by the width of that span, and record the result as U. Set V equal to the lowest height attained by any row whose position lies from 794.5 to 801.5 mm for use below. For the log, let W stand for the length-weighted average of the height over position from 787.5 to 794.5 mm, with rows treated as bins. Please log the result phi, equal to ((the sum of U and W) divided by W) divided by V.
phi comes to 0.183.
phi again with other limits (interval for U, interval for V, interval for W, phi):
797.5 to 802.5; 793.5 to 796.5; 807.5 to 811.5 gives 0.221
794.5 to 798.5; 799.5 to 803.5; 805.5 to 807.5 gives 0.229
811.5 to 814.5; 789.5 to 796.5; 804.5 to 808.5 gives 0.189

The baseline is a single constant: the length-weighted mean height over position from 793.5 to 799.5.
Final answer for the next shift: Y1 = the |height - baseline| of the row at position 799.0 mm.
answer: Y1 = 0.5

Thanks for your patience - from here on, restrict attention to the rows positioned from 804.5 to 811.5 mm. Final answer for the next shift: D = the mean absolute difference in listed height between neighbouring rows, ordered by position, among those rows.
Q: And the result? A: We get 0.244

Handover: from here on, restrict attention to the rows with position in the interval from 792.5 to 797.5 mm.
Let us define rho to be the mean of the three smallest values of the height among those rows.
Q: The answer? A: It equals 10.2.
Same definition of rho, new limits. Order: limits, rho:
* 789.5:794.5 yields 10.3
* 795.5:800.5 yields 9.8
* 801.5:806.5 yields 9.1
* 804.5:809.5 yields 8.3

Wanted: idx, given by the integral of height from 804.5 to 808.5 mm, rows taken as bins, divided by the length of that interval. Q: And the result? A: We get 8.7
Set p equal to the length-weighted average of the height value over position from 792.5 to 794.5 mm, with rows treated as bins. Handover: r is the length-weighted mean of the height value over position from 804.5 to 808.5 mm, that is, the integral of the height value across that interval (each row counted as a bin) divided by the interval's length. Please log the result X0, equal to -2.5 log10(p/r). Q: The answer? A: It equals -0.21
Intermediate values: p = 10.5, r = 8.7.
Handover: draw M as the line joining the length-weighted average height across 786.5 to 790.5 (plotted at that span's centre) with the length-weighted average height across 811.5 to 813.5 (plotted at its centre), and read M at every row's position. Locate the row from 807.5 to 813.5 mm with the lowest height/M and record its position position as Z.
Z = 810.0 mm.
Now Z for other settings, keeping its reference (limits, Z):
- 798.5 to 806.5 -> 806.0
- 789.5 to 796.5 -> 790.0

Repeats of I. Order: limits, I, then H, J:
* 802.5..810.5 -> 14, 0.626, 8.7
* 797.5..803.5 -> 64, 0.153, 9.7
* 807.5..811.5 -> 52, 0.154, 7.9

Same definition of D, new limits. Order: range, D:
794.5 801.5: 0.270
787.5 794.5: 0.346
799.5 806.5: 0.419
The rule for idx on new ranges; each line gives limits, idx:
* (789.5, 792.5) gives 10.5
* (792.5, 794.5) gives 10.5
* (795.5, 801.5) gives 10.0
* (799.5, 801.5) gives 9.9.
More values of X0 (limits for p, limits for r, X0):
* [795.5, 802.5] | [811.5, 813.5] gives -0.25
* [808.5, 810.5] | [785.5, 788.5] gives 0.27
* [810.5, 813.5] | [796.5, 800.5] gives 0.25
